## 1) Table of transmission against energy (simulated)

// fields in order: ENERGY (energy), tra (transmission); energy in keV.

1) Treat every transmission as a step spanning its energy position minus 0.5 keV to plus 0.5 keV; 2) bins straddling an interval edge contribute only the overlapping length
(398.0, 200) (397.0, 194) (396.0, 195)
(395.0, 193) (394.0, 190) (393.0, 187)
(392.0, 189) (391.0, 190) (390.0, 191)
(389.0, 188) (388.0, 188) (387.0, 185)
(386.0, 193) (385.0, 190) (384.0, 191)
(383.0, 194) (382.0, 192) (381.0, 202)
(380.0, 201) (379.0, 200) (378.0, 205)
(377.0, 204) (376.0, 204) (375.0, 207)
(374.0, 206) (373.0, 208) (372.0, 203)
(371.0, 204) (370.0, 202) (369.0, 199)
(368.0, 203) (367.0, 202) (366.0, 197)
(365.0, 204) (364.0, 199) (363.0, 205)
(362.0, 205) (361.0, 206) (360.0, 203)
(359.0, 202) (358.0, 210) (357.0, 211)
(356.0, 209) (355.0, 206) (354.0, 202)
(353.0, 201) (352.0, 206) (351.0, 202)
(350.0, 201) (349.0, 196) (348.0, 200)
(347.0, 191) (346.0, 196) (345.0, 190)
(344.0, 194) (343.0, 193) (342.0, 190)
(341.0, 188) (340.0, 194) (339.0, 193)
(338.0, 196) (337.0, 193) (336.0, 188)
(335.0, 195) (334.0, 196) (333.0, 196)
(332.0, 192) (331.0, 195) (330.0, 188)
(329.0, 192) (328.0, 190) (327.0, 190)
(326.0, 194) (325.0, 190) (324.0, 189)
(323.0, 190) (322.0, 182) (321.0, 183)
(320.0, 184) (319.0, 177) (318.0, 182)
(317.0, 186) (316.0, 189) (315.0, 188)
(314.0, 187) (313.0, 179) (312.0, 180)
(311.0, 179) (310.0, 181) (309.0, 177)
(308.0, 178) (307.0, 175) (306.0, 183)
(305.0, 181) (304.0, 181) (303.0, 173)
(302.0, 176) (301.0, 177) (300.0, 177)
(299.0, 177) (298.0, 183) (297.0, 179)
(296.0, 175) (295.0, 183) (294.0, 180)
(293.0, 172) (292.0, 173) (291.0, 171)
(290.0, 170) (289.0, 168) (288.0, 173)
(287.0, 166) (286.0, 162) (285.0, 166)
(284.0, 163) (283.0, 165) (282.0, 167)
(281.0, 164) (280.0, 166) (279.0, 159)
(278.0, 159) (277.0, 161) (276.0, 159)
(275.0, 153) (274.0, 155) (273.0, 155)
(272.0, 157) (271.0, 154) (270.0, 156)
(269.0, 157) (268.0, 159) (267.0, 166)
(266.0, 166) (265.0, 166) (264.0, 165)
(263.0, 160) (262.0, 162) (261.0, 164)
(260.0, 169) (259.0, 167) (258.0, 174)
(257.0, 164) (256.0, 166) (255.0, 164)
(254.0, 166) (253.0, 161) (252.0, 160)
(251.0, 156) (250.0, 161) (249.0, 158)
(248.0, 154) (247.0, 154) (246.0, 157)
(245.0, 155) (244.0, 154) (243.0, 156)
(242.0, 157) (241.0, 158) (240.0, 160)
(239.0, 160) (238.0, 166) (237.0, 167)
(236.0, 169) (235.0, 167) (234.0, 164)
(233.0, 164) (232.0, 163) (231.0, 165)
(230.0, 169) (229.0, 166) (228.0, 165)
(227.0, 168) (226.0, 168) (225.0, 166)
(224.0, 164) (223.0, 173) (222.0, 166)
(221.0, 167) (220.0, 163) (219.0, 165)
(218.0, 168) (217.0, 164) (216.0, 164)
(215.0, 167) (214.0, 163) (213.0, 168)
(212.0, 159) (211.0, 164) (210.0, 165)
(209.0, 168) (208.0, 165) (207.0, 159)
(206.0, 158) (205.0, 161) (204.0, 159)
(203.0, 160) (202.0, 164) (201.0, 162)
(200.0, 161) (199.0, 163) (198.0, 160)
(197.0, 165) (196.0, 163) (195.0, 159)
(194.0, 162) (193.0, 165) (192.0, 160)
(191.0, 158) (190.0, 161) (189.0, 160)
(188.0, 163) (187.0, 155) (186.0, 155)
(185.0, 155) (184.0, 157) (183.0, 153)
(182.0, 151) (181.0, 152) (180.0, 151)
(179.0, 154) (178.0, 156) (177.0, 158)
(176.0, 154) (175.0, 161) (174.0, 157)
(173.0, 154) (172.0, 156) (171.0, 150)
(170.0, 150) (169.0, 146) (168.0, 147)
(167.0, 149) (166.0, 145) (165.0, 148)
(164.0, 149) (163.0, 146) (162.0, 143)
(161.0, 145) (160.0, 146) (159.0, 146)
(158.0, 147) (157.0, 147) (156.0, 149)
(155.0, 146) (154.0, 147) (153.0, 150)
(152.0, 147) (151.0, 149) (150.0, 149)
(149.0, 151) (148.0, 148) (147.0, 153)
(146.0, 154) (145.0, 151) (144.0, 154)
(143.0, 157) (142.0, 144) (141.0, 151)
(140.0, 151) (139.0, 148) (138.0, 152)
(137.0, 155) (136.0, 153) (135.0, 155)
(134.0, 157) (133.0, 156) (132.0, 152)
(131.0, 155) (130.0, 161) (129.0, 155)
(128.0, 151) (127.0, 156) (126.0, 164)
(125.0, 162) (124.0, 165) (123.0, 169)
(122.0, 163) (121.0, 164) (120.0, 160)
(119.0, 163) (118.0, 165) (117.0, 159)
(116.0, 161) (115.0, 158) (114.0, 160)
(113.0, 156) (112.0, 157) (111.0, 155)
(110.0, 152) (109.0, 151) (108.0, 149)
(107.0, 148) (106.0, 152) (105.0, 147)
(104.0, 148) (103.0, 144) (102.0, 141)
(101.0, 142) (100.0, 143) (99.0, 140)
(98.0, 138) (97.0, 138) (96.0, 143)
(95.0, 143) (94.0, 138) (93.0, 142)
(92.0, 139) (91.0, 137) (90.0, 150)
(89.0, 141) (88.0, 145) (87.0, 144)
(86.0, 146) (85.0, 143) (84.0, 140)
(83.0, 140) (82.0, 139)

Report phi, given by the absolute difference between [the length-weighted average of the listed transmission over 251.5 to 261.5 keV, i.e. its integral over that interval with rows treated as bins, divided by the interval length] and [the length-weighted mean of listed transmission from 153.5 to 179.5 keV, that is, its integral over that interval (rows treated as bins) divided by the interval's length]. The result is 16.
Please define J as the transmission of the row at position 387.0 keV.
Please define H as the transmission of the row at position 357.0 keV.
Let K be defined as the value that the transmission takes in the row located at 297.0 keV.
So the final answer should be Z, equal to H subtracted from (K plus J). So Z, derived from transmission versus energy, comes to 153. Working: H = 211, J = 185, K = 179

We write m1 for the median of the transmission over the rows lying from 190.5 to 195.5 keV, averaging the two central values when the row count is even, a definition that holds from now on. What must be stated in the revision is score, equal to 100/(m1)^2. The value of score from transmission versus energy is 0.0039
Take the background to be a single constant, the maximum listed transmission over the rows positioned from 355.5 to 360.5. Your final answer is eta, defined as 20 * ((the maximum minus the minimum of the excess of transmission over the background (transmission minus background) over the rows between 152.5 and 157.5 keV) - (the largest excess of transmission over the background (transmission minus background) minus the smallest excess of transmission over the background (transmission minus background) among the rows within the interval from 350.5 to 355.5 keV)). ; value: -20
